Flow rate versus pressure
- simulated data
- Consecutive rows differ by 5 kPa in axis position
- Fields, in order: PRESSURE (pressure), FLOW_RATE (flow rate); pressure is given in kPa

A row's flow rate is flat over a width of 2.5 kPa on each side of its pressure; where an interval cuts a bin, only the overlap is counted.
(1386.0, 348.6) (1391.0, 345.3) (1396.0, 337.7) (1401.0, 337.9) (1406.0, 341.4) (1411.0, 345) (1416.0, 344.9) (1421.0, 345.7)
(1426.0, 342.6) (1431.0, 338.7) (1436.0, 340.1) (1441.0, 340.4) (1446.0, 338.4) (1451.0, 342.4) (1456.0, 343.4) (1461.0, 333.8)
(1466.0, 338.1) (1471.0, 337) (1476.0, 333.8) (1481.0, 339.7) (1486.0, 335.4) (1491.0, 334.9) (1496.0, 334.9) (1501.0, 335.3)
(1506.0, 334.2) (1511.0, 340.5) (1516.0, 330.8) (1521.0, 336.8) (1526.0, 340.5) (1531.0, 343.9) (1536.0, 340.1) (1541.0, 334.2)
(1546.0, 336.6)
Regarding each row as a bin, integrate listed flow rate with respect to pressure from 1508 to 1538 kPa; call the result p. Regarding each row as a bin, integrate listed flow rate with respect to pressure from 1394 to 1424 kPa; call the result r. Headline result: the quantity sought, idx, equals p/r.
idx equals 0.99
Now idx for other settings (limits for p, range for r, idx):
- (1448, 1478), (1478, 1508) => 1.01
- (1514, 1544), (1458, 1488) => 1.00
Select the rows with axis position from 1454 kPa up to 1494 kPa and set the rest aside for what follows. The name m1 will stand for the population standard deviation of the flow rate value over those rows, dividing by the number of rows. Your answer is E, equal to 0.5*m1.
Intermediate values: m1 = 3.10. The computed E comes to 1.55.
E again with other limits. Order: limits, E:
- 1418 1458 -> 1.17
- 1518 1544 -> 1.66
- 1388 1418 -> 1.63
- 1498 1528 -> 1.72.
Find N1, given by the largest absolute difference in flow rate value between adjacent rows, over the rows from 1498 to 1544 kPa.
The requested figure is 9.7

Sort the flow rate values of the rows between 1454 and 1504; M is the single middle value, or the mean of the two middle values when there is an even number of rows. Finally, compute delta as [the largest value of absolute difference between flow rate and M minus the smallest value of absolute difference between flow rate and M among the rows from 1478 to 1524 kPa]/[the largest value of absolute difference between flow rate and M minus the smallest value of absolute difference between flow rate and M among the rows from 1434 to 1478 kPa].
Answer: 0.78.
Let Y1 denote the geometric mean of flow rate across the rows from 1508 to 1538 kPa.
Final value 339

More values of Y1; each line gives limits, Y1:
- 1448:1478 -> 338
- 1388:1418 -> 342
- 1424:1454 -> 340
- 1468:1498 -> 336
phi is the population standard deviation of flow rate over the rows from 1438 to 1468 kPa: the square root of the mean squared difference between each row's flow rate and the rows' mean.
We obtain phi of 3.16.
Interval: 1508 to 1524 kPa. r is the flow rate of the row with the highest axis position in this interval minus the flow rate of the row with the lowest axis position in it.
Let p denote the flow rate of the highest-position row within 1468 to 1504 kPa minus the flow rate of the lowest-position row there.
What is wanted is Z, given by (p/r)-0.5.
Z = 0.0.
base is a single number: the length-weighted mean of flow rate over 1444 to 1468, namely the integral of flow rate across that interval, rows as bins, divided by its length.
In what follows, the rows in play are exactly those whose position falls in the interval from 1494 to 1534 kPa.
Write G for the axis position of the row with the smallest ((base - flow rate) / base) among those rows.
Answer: 1531.0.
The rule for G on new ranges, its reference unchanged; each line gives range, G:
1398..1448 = 1421.0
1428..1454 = 1451.0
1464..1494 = 1481.0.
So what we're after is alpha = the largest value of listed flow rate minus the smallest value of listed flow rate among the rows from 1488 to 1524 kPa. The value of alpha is 9.7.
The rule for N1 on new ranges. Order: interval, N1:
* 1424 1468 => 9.6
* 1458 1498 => 5.9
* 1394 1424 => 3.6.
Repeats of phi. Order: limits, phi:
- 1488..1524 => 2.70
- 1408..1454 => 2.62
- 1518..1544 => 3.33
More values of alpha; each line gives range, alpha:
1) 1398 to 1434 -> 7.8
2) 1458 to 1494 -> 5.9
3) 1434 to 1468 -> 9.6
